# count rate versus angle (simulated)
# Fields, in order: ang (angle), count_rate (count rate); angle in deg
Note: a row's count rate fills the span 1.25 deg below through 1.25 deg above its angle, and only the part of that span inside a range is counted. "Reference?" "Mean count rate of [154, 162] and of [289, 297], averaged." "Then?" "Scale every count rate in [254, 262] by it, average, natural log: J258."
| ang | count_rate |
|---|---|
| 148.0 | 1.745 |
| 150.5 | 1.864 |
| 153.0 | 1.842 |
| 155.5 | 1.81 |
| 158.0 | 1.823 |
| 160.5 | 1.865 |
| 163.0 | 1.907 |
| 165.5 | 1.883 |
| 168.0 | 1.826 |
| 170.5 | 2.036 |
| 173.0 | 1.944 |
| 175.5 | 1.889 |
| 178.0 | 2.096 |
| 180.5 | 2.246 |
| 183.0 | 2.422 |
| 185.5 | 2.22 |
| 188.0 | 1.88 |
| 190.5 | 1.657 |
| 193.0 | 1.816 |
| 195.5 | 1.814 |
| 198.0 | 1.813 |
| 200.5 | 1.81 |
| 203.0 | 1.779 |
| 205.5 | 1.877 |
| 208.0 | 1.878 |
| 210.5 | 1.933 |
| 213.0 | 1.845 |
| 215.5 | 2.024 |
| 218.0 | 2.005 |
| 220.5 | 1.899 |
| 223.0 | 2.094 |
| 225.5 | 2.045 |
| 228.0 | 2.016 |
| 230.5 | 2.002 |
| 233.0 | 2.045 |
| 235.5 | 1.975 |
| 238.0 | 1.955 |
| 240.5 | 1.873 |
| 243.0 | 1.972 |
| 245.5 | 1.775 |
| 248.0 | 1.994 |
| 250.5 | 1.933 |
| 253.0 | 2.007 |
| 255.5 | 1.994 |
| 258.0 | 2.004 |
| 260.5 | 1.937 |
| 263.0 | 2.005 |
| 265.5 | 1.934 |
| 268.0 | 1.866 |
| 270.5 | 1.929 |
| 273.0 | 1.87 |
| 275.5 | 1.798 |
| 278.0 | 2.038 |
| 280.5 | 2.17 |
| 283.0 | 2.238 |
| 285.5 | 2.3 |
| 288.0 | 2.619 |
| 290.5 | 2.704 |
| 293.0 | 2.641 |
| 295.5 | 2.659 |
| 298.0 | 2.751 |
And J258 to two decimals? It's -0.13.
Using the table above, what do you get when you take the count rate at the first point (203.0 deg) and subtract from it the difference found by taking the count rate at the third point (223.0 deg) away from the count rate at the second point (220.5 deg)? 1.97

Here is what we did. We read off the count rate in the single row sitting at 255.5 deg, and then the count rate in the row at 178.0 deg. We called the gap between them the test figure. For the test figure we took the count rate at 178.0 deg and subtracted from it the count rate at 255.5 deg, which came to 0.10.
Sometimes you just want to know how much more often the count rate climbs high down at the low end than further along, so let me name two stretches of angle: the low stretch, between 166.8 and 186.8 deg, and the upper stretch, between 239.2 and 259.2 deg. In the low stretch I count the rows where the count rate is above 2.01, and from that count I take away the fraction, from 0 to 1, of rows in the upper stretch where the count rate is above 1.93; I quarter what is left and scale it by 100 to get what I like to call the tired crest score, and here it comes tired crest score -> 106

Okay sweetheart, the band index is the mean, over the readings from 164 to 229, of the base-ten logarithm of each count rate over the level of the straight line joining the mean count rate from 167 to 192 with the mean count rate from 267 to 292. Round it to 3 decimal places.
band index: -0.022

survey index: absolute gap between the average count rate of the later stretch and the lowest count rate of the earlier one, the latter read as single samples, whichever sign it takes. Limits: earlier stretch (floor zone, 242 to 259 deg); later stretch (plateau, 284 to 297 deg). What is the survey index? 0.8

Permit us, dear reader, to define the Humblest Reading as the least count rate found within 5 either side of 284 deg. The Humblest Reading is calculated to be 2.17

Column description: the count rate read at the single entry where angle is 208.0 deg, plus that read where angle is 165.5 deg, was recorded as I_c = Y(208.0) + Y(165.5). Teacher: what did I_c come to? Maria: 3.76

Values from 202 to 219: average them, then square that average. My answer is 3.6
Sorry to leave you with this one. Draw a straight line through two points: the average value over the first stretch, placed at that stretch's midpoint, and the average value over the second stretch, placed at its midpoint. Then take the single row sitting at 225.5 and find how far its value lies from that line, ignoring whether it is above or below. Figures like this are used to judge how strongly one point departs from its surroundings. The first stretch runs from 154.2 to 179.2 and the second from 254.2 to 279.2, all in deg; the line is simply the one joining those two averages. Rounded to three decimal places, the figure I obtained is 0.120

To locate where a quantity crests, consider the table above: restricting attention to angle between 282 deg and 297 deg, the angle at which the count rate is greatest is 290.5 deg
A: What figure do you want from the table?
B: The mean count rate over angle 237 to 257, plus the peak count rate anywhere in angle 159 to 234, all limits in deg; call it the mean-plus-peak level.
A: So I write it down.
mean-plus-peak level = 4.36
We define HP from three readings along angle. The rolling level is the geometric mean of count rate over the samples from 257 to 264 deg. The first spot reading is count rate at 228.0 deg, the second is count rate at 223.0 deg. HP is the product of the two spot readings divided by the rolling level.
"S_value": 2.13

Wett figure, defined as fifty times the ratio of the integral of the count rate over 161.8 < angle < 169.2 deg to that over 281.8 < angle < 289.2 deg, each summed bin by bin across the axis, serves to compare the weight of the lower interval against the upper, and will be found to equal 39.2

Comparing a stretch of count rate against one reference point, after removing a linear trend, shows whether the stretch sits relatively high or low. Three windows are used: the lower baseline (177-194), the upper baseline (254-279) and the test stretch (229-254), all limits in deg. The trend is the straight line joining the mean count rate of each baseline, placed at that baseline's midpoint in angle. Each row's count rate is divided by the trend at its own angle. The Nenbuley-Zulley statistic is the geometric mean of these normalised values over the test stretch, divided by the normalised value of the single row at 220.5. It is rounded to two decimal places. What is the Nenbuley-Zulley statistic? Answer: 1.04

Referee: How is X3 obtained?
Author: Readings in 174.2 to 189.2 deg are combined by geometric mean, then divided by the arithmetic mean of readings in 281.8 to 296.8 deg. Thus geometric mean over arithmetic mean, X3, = 0.84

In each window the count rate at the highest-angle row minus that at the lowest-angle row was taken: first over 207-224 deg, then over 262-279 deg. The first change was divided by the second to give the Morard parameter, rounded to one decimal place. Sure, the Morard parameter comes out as 6.5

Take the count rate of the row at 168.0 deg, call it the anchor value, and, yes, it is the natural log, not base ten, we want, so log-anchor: 0.60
